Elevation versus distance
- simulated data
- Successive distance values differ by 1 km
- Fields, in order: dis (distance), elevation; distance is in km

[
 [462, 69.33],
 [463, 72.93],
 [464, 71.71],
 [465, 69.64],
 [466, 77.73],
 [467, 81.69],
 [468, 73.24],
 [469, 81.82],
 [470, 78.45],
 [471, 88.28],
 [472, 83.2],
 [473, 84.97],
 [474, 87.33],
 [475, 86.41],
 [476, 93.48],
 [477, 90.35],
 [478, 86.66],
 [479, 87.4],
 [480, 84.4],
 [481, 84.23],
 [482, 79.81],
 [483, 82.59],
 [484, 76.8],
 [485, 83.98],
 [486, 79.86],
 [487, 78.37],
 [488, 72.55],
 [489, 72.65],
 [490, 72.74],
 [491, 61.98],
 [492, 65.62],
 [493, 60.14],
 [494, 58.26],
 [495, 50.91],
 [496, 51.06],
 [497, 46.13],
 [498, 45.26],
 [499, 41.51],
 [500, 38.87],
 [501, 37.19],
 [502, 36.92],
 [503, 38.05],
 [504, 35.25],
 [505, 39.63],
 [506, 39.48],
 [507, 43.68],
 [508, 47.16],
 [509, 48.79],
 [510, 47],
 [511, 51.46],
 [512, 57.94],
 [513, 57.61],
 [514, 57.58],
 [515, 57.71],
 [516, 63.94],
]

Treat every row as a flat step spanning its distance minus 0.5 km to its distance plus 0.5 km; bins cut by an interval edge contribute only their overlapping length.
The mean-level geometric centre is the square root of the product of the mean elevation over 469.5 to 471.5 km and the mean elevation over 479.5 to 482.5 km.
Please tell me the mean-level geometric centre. 83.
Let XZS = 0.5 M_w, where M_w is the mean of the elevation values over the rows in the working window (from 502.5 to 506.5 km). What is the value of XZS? 19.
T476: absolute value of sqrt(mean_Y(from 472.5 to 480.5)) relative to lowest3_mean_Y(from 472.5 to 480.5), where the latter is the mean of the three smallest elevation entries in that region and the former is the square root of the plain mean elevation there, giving 0.110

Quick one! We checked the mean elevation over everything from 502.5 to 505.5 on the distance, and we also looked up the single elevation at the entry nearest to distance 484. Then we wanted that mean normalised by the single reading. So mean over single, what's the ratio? 0.49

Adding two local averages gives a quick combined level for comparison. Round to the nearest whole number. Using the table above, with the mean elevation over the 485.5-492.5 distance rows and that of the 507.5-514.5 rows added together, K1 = 124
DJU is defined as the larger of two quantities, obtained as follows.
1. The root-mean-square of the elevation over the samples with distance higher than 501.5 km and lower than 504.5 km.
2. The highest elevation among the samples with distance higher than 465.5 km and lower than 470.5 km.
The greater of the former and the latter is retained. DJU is 82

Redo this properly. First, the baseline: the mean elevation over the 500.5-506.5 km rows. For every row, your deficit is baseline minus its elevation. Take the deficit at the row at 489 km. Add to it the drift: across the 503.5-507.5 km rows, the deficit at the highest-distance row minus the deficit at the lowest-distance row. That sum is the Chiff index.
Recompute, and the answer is -43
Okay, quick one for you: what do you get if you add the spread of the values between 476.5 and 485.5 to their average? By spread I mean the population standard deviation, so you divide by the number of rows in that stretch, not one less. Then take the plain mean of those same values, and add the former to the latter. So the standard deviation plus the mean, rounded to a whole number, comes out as 88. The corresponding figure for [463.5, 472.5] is 84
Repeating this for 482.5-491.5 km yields 82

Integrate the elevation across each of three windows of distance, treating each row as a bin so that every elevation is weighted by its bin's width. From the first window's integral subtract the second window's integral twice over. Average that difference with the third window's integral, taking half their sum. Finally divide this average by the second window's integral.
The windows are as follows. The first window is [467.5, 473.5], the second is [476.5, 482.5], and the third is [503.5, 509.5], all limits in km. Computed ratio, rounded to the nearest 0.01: -0.27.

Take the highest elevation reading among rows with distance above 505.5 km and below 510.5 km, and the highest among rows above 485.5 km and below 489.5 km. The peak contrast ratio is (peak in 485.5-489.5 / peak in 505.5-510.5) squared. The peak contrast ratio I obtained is 2.7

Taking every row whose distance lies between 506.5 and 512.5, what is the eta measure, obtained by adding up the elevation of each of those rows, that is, 296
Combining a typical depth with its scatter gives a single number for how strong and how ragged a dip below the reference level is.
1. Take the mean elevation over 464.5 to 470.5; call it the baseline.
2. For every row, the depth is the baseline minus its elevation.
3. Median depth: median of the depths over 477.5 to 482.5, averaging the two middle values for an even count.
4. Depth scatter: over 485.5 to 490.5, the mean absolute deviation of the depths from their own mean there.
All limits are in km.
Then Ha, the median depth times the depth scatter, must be -23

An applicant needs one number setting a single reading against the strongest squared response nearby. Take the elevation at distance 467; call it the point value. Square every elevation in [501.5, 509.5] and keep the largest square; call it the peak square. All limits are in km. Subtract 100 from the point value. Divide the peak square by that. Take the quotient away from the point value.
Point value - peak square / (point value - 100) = 212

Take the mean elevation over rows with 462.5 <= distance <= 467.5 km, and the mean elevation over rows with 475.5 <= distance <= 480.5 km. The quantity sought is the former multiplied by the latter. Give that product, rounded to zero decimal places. 6611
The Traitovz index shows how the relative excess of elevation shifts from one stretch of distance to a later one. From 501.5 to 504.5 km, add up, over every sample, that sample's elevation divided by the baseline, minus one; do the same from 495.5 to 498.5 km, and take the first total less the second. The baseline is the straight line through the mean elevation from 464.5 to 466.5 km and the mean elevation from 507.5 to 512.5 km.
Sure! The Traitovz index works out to -0.45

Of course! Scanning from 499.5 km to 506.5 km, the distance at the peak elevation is 505 km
